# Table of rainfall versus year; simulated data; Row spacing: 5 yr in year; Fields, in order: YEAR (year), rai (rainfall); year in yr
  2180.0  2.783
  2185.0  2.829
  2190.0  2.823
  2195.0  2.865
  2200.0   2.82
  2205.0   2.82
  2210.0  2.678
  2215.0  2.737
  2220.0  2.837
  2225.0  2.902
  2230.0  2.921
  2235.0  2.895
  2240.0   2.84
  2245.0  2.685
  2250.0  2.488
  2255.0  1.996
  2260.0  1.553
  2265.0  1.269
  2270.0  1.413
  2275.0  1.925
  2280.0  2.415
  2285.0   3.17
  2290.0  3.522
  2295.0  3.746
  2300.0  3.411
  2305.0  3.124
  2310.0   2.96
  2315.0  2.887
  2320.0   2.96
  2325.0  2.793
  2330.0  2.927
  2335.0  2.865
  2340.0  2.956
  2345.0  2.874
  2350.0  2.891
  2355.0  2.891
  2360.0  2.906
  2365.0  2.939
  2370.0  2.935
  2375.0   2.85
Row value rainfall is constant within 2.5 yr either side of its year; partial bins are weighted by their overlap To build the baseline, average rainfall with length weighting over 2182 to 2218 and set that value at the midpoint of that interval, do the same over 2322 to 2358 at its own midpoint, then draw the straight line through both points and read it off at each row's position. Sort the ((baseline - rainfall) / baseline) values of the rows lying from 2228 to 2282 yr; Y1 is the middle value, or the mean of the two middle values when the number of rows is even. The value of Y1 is 0.152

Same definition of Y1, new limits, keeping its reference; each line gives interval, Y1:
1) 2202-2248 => -0.007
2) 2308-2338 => -0.011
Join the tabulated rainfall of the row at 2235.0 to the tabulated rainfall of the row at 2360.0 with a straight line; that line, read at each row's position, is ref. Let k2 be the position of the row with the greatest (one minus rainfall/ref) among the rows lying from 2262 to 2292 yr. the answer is 2265.0 yr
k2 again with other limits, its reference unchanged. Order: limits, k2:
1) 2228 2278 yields 2265.0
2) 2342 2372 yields 2345.0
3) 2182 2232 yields 2210.0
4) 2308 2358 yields 2325.0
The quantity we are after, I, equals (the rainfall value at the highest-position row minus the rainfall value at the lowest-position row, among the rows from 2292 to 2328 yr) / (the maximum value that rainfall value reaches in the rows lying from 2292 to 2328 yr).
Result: -0.3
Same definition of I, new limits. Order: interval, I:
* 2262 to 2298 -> 0.7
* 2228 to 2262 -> -0.5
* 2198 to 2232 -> 0.0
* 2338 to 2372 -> 0.0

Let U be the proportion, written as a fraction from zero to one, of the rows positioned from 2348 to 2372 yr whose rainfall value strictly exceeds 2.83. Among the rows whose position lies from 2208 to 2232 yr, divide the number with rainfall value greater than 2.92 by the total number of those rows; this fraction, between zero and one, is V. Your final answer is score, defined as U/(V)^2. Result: 25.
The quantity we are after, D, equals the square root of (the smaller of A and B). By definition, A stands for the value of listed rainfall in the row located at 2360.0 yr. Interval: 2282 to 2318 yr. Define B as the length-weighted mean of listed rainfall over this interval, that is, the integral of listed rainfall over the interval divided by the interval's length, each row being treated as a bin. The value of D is 1.705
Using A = 2.906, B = 3.24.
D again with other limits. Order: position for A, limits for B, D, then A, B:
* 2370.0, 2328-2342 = 1.707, 2.935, 2.91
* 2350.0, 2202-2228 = 1.673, 2.891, 2.80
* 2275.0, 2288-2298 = 1.387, 1.925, 3.63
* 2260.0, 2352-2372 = 1.246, 1.553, 2.92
